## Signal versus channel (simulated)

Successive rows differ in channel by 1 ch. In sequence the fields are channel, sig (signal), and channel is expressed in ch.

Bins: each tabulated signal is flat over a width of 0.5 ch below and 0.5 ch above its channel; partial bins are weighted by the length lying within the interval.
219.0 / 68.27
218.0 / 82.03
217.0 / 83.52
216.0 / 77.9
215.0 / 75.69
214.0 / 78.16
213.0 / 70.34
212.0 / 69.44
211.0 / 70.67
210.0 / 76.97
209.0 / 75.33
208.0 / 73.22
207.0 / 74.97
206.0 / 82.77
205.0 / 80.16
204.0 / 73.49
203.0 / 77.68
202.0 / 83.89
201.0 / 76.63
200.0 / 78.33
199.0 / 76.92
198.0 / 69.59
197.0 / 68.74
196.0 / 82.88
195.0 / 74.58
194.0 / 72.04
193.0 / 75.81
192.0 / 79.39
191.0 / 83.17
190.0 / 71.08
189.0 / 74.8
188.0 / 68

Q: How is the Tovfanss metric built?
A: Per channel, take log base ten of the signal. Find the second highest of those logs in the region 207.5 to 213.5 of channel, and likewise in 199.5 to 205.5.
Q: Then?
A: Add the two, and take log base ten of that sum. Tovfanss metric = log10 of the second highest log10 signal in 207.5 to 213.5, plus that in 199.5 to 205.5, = 0.5776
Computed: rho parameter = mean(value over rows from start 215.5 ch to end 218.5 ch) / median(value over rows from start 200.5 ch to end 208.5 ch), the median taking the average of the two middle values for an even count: 1.05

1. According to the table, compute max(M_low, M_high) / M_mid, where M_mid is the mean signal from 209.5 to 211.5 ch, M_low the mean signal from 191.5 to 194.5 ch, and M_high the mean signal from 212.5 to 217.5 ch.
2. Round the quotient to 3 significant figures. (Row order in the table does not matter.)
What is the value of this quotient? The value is 1.04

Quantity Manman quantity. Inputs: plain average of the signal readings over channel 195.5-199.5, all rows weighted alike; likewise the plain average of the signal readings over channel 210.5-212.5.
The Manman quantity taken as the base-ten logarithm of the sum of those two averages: 2.16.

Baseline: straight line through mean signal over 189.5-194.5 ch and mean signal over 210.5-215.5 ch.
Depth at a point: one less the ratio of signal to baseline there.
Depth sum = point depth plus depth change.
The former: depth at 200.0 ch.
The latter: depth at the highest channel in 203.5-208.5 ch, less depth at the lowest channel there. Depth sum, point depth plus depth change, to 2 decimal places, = -0.05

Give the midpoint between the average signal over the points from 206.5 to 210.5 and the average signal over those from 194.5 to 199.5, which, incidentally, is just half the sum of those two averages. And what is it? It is 74.8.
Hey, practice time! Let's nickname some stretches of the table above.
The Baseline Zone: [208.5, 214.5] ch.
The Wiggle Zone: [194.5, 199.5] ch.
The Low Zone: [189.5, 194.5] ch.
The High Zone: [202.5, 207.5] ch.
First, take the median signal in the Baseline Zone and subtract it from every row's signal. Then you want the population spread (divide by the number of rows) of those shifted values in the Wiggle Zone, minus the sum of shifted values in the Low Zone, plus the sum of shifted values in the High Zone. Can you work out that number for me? 13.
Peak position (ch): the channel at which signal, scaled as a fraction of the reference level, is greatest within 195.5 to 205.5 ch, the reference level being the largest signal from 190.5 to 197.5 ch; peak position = 202.0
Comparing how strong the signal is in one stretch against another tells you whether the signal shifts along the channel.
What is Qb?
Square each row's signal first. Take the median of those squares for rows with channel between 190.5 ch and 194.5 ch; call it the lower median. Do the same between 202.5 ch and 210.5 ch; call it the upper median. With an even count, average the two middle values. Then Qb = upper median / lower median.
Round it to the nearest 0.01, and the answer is 0.96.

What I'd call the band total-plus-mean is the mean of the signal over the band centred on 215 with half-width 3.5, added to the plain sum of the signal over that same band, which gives 614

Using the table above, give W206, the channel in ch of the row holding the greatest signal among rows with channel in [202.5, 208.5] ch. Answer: 206.0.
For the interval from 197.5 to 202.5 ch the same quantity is 202.0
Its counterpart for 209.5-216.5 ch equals 214.0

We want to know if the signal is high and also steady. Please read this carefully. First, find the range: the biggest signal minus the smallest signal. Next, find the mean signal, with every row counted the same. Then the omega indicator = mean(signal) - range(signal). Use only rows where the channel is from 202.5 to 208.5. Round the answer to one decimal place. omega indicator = 67.5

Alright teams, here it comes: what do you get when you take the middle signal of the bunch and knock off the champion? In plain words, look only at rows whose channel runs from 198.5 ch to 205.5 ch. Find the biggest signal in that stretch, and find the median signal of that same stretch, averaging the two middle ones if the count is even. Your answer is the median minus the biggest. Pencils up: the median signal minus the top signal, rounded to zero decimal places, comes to -6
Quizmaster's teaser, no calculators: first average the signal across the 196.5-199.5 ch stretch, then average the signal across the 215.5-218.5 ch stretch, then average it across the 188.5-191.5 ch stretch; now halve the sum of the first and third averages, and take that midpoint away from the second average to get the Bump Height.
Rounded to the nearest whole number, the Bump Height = 7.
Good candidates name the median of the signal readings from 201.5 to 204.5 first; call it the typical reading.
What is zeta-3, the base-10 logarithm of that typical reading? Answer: 1.89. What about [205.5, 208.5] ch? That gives 1.87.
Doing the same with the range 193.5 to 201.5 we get 1.88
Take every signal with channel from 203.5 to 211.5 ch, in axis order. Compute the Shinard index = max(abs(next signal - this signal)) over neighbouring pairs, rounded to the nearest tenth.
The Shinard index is 7.8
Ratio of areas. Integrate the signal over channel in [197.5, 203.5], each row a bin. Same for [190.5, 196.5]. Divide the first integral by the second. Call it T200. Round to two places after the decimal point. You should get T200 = 0.99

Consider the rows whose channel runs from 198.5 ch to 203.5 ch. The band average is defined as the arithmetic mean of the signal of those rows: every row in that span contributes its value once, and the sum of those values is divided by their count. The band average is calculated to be 79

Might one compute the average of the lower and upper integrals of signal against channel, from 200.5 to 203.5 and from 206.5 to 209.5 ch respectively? 231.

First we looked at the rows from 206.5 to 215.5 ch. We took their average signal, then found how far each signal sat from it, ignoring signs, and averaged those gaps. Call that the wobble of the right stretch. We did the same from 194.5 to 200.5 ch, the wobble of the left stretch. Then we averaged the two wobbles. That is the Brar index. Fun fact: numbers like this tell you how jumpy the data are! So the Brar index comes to 3.41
